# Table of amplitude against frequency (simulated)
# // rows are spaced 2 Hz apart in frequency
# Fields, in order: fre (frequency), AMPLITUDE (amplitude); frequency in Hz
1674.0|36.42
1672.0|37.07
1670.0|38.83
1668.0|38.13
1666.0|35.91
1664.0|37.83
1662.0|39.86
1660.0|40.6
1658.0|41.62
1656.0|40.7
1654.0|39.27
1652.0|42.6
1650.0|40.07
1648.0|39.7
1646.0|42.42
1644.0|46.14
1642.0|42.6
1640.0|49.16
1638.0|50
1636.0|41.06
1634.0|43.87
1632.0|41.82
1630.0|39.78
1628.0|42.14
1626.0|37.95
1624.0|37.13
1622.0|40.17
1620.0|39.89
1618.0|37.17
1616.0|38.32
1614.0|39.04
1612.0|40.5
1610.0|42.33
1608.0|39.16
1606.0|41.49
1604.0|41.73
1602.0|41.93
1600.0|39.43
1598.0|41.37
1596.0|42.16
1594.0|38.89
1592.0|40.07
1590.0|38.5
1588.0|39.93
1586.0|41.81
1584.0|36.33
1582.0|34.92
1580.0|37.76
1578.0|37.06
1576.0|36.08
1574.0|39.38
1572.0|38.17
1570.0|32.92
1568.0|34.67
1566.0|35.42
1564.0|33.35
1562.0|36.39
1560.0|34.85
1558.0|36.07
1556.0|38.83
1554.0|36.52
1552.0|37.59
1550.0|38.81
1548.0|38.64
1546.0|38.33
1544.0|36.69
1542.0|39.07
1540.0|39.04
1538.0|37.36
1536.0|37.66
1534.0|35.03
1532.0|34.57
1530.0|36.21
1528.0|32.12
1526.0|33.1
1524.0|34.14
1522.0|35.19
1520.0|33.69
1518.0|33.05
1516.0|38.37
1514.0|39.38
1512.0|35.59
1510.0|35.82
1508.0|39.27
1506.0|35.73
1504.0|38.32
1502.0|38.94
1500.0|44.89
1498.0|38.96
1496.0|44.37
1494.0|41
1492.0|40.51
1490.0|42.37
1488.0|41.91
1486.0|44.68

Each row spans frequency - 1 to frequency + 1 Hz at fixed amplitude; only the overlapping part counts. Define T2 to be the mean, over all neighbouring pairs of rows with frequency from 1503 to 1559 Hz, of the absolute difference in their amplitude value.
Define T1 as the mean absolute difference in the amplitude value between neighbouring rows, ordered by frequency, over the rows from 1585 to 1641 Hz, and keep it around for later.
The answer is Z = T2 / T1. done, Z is 0.86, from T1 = 2.06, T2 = 1.77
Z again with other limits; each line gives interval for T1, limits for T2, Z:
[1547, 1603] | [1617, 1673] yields 1.22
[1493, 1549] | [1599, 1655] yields 1.08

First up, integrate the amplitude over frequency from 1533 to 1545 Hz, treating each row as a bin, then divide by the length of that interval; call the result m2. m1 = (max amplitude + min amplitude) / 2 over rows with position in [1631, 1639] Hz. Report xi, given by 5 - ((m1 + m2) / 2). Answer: -37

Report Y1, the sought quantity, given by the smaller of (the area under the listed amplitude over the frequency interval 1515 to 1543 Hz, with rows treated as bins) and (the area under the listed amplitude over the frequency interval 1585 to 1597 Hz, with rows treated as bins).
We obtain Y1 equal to 483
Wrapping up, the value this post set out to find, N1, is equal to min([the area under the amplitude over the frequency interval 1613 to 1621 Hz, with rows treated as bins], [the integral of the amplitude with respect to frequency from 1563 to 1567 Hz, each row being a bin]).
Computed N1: 138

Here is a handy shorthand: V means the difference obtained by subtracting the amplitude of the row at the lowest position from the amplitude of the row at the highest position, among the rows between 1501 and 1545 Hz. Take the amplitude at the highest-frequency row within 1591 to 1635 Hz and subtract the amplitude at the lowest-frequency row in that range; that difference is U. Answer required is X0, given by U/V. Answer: -2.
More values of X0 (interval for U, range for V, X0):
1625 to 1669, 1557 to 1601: 0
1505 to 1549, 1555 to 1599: 1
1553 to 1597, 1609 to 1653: 21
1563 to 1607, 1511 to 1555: 9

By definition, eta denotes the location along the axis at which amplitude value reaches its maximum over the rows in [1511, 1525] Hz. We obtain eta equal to 1514.0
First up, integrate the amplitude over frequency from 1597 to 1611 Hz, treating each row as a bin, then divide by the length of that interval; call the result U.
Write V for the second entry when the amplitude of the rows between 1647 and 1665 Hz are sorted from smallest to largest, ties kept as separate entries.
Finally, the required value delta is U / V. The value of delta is 1.05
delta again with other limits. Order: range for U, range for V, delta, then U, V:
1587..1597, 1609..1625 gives 1.07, 40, 37.17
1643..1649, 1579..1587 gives 1.18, 43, 36.33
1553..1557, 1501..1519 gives 1.06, 38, 35.59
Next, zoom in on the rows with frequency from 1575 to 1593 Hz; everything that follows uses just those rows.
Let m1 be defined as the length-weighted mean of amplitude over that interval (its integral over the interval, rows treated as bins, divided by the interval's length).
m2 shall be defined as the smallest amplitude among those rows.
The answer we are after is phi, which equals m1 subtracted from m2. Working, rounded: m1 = 38.1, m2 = 34.92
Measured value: -3.1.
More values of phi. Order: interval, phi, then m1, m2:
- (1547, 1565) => -3.4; 36.8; 33.35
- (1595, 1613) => -2.0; 41.1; 39.16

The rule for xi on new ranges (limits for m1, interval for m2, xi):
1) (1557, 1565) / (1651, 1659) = -33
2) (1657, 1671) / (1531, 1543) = -33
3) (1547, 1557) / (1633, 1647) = -36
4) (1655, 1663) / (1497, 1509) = -35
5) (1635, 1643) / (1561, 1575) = -36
